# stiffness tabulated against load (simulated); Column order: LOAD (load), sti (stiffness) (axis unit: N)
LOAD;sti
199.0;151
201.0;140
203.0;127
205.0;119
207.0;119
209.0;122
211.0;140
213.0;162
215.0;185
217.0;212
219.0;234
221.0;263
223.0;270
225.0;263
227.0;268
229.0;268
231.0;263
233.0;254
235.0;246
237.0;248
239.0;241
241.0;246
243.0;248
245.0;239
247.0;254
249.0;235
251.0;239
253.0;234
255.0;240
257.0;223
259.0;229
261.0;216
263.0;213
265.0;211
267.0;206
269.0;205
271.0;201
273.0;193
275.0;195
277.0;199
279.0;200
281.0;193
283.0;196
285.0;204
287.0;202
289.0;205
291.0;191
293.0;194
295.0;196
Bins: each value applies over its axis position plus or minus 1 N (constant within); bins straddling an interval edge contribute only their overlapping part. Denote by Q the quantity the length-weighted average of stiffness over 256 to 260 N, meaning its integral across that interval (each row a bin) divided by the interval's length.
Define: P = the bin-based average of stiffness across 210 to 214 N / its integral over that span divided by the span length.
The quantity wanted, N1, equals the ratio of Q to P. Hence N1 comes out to 1.5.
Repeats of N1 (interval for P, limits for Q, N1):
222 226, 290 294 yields 0.7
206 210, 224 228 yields 2.2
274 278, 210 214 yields 0.8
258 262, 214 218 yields 0.9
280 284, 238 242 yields 1.3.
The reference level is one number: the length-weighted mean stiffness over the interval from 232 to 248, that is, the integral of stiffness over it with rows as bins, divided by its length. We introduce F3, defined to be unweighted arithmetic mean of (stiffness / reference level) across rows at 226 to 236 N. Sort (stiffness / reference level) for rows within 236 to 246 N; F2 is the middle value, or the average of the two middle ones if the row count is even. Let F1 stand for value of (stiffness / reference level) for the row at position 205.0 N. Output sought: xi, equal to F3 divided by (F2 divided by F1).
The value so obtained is 0.51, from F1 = 0.5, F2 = 0.996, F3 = 1.05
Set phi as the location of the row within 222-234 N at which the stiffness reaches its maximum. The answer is 223.0 N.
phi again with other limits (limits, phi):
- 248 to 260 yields 255.0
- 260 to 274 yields 261.0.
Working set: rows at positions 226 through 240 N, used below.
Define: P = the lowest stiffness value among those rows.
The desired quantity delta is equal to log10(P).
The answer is 2.38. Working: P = 241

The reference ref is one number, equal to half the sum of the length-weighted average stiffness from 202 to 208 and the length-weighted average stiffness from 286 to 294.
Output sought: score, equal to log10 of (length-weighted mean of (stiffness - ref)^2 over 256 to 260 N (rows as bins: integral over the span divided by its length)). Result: 3.6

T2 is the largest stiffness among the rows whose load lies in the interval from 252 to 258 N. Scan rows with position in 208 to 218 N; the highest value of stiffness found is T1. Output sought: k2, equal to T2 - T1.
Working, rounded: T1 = 212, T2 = 240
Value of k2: 28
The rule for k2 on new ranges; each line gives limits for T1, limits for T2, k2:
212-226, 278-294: -65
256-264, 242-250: 25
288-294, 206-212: -65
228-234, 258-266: -39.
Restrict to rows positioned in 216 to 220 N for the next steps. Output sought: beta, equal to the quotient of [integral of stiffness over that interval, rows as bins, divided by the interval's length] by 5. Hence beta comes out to 44.6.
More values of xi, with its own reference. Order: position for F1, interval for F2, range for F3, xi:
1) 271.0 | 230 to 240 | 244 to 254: 0.79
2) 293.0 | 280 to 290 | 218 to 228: 1.01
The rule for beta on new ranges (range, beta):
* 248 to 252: 47.4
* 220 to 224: 53.3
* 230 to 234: 51.7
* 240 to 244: 49.4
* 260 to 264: 42.9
